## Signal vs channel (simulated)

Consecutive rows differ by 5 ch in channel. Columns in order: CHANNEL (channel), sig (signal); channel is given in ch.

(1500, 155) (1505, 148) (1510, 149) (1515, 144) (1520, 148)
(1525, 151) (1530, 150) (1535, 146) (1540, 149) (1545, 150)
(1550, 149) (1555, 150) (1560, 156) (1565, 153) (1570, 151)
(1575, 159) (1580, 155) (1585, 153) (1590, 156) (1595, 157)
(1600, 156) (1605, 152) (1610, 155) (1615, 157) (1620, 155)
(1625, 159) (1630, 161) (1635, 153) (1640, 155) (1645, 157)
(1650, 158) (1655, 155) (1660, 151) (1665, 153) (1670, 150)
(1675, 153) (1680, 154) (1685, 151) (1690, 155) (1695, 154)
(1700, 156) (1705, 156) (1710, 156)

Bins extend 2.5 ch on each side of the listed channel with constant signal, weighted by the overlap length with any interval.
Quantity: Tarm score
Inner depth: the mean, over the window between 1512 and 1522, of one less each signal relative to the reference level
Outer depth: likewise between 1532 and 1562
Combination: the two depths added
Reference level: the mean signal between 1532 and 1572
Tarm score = 0.033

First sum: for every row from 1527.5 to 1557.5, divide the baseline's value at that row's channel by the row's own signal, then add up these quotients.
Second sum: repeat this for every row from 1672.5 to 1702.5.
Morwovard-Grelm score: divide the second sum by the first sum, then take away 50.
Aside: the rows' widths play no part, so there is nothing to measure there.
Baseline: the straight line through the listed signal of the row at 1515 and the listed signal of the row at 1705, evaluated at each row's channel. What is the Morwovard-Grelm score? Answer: -48.97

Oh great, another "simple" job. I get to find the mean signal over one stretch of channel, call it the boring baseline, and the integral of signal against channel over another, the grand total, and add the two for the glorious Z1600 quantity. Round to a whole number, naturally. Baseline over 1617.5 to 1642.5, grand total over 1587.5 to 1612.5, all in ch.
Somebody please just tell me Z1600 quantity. 4037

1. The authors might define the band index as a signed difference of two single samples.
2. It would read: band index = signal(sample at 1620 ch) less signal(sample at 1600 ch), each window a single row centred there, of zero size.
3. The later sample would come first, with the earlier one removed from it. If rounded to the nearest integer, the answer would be -1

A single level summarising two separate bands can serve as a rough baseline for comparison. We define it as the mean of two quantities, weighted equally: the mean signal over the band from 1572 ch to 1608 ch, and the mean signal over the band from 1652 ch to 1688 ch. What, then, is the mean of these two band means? 154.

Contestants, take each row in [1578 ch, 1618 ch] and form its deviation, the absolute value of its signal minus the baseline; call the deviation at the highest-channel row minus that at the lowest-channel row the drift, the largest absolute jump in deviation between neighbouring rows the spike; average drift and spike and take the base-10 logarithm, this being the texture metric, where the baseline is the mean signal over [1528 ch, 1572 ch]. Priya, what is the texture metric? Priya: 0.48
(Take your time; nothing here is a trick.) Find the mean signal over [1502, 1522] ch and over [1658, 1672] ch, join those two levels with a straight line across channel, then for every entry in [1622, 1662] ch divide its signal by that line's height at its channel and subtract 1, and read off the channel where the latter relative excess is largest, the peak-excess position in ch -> 1630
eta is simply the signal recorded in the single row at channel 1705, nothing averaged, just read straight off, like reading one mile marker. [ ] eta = 156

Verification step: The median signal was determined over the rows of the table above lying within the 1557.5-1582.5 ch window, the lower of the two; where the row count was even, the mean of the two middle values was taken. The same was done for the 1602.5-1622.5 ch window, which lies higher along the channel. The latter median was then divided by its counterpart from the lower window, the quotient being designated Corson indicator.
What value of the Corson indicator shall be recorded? 1.00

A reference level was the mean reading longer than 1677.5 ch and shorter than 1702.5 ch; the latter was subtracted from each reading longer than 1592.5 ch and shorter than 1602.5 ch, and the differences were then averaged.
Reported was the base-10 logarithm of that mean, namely 0.40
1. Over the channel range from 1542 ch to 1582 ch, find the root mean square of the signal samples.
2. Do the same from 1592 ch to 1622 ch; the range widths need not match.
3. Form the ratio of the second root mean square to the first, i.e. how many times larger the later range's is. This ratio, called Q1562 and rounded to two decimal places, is 1.02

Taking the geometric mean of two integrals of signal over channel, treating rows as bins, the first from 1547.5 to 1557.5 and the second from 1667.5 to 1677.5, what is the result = 1505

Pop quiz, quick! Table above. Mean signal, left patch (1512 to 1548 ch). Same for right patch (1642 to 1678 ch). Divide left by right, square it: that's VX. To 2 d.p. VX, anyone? 0.93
